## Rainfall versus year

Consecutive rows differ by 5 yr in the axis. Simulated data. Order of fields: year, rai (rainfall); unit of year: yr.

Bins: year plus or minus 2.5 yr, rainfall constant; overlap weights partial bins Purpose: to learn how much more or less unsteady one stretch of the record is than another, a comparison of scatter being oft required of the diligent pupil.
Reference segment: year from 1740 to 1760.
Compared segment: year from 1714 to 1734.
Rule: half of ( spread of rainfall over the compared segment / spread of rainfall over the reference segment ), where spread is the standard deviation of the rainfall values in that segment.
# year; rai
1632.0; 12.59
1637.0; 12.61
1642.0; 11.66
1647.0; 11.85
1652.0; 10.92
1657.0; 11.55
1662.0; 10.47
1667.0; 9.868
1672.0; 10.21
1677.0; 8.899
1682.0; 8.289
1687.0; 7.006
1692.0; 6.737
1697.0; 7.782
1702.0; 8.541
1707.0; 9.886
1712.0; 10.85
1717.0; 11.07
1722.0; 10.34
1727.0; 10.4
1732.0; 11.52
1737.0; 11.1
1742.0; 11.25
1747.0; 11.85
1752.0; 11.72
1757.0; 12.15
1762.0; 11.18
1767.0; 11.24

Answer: 0.75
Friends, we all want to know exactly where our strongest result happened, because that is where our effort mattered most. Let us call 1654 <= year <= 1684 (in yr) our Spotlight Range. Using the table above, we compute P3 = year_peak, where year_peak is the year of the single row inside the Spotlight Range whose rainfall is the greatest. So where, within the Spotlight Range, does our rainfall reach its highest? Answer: 1657.0 yr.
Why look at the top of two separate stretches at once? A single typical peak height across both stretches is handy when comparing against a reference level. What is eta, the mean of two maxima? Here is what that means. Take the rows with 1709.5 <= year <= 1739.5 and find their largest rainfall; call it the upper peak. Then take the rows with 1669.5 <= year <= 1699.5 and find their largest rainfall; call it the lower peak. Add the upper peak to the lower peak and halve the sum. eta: 10.9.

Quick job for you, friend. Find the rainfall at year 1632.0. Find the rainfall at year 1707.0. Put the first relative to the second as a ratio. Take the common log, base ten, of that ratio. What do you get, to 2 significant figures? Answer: 0.11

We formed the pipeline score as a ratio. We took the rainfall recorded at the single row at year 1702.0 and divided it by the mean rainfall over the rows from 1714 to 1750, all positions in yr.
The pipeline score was 0.77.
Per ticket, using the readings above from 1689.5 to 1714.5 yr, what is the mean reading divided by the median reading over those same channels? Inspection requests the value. 1.026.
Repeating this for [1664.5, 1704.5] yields 1.000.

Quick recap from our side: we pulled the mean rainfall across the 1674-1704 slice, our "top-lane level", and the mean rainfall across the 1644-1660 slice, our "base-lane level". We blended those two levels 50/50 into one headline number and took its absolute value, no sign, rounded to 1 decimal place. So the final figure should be 9.7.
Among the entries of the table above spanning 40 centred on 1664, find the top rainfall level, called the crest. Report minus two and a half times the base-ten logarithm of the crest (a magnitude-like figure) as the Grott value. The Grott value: -2.68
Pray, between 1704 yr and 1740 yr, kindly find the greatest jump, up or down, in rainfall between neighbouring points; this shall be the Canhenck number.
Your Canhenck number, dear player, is 1.12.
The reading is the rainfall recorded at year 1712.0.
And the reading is 10.85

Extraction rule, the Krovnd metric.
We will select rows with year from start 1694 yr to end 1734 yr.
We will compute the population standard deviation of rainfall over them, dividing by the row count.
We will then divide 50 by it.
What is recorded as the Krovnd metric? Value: 41.7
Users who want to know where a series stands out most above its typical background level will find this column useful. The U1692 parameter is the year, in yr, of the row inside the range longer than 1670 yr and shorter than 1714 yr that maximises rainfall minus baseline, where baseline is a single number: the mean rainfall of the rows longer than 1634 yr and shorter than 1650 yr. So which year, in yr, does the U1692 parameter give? 1712.0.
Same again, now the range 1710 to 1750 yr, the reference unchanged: 1747.0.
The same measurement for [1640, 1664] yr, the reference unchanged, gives 1647.0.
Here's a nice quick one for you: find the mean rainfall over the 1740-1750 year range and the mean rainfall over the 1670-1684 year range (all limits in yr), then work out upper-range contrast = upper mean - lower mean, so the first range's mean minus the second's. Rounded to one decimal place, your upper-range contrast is 2.4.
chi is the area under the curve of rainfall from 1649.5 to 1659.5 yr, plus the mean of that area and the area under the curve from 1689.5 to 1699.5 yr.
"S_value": 205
